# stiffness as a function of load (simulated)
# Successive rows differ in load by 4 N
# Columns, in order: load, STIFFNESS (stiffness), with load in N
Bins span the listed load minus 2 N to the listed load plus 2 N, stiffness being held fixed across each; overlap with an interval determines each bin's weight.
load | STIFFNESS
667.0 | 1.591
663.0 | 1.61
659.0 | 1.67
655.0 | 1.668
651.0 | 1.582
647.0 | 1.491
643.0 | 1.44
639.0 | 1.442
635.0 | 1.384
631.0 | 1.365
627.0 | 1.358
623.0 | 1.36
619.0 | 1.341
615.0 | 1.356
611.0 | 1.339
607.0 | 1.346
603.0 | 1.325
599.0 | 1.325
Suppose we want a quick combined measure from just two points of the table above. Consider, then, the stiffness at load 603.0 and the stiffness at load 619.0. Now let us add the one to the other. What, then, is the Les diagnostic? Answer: 2.67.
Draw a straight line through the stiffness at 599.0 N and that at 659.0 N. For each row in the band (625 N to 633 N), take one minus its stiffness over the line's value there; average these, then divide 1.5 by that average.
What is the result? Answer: 16.5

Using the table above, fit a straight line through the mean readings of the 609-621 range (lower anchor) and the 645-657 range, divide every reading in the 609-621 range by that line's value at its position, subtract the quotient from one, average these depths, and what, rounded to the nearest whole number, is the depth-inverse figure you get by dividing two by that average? -8312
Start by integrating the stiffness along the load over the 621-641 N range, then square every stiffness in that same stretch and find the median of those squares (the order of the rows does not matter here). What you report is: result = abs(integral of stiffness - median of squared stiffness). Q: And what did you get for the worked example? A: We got 25.8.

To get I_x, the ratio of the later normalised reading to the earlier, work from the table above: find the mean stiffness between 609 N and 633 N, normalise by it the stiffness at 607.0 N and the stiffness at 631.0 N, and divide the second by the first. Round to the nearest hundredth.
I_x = 1.01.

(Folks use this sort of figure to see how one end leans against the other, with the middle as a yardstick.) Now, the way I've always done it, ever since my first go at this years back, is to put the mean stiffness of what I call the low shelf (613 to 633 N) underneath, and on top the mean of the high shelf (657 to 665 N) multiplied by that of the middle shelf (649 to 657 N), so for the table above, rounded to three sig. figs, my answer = 1.97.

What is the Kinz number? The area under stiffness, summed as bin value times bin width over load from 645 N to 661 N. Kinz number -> 26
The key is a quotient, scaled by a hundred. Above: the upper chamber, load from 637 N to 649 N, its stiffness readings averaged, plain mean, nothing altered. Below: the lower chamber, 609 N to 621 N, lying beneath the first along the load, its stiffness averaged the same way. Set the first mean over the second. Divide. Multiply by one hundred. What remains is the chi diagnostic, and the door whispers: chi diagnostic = 108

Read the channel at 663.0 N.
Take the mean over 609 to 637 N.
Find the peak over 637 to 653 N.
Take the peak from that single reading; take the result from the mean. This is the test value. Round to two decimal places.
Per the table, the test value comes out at 1.33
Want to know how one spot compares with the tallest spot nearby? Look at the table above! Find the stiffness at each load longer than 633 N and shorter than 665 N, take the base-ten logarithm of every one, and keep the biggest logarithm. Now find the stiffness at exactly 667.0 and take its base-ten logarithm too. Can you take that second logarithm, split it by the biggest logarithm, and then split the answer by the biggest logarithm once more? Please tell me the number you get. 4.1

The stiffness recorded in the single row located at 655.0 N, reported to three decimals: 1.668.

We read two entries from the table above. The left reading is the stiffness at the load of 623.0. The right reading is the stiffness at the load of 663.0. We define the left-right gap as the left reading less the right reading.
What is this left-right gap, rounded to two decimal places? -0.25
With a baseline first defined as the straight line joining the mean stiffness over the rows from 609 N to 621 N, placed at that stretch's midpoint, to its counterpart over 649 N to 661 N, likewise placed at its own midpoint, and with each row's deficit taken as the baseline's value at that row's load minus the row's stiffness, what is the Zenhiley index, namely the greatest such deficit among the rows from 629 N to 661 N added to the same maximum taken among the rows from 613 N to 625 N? 0.156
